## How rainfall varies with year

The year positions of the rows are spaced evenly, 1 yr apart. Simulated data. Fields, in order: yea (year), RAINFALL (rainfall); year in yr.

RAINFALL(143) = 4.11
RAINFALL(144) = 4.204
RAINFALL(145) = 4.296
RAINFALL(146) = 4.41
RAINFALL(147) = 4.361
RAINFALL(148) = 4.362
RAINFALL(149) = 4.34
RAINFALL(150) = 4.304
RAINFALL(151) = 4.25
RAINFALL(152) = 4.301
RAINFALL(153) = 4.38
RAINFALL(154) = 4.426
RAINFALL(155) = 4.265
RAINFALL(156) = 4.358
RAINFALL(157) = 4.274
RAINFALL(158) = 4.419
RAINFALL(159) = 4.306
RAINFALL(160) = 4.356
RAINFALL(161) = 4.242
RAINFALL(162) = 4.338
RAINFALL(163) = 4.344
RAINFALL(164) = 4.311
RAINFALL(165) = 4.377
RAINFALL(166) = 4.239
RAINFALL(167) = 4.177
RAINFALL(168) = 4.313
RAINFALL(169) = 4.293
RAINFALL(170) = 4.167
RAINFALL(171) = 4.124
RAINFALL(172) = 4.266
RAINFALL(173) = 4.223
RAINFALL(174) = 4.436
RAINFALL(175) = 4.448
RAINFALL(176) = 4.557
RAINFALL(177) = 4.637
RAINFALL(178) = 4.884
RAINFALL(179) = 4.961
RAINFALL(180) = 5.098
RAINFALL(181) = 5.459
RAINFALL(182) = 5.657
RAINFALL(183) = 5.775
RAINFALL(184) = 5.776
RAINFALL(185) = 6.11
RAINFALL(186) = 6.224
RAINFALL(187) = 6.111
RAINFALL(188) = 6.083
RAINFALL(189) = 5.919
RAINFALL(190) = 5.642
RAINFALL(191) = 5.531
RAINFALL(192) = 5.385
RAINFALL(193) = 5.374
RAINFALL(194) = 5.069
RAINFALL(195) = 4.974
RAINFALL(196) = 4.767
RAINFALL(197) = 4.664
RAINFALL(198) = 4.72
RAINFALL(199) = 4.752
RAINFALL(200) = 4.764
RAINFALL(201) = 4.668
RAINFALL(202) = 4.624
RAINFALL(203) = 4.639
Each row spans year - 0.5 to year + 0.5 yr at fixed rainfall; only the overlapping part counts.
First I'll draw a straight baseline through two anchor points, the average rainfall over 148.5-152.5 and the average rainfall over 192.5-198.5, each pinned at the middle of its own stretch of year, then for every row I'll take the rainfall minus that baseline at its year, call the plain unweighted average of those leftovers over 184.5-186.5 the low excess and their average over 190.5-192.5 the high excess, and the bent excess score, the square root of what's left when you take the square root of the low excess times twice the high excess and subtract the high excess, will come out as 0.83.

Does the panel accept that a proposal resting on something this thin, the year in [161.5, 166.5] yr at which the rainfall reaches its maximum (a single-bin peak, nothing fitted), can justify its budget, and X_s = 165 yr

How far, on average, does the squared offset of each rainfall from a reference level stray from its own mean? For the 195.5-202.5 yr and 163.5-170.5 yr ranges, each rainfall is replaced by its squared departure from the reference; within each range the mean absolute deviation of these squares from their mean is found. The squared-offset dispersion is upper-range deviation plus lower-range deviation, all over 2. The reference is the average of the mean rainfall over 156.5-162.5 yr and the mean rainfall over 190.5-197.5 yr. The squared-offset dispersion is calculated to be 0.03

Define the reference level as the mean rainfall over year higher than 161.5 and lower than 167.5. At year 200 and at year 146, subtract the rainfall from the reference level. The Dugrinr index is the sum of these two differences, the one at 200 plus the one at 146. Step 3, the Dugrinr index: -0.6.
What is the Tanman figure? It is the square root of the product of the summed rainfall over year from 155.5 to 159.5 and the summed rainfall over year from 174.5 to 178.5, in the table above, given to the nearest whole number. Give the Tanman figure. 18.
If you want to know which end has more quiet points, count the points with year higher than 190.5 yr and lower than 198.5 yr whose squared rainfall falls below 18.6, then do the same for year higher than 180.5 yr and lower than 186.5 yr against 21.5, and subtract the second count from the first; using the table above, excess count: 0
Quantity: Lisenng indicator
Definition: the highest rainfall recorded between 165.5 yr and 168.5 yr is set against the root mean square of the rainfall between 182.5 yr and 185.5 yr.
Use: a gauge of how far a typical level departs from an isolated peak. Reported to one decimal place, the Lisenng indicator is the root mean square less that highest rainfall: 1.6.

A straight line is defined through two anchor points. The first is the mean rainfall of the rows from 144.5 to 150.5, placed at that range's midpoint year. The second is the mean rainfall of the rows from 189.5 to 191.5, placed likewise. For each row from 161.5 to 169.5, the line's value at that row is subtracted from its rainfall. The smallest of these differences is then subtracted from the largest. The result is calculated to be 0.31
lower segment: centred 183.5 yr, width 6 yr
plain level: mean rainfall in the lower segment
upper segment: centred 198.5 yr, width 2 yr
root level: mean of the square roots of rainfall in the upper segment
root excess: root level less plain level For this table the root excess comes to -3.66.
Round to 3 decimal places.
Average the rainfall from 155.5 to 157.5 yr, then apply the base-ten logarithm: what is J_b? 0.635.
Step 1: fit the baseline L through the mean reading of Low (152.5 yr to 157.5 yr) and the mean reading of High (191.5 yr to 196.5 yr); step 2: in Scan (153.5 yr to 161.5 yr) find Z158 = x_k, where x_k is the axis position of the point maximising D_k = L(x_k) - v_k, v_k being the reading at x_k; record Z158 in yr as 161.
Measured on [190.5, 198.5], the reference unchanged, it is 197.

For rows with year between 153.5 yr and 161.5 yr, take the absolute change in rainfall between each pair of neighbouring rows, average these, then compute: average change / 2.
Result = 0.054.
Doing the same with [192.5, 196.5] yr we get 0.101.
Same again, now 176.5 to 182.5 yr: 0.102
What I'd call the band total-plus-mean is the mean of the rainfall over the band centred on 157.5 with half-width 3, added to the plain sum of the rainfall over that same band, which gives 30.3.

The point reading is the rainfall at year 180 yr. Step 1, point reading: 5.098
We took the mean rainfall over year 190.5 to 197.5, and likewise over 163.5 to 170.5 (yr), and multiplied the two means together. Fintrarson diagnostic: 21.8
